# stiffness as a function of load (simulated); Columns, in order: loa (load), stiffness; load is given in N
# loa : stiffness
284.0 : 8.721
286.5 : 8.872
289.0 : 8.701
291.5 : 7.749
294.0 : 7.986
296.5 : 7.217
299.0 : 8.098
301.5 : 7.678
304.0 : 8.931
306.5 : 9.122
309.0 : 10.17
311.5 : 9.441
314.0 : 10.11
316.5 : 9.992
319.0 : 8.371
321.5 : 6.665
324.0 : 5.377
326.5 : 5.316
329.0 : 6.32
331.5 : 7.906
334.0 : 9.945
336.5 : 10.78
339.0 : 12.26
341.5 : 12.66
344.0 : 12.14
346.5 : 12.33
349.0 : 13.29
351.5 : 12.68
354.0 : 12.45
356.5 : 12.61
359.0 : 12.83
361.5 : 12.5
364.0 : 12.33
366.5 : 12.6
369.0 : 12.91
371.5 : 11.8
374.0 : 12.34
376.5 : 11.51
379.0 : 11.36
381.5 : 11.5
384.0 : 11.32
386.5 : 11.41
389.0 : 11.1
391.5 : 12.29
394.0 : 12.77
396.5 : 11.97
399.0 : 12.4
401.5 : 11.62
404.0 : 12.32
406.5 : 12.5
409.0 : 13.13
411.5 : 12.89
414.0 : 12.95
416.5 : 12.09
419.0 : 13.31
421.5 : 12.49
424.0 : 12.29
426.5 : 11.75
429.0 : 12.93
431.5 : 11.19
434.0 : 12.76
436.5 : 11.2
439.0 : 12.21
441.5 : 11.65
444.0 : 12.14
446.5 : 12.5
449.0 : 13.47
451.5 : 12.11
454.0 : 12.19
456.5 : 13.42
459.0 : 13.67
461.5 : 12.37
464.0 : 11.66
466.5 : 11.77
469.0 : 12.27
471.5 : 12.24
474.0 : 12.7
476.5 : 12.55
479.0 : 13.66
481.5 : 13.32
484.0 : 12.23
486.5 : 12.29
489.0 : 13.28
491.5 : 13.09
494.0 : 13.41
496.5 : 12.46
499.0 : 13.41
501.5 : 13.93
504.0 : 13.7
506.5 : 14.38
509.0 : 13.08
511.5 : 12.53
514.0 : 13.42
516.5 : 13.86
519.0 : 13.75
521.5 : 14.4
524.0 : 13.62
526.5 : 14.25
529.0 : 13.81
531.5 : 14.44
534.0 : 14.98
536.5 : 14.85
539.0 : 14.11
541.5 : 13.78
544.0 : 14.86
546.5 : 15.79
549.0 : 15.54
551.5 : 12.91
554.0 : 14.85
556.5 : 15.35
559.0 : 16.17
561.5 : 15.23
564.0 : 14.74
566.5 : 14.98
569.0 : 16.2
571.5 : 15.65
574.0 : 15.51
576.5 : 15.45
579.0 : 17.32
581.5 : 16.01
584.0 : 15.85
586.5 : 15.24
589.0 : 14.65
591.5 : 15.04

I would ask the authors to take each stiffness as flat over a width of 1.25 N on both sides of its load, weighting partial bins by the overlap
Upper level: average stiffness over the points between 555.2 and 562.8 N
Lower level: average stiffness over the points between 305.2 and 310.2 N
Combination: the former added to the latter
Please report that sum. 25.2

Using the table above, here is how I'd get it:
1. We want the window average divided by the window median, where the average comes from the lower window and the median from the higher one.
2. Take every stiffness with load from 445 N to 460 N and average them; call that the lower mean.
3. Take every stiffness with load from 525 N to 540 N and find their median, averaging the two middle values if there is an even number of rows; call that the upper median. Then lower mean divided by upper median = 0.90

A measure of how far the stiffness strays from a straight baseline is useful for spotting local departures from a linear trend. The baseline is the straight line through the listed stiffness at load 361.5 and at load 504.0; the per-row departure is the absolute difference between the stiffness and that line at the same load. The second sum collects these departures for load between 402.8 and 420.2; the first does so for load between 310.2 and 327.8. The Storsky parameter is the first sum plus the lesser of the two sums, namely 32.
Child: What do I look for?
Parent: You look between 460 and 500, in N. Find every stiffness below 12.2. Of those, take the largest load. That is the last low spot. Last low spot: 466.5 N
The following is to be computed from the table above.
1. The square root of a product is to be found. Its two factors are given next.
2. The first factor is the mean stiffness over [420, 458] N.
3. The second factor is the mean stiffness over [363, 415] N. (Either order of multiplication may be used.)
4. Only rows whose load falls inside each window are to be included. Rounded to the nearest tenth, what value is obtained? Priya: 12.2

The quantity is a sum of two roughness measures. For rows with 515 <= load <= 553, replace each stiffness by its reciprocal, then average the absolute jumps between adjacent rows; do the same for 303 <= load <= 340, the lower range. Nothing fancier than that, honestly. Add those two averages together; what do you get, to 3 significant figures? 0.0194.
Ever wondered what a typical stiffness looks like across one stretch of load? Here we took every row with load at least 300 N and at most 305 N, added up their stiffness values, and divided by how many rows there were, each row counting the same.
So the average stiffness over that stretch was 8.3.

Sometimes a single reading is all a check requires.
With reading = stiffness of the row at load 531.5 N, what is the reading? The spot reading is 14.44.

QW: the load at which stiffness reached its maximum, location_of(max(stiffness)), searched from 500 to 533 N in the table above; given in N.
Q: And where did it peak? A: 531.5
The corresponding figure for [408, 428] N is 419.0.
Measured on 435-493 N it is 459.0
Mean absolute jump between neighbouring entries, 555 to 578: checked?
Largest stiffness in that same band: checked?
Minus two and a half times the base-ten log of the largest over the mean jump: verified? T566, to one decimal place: -3.7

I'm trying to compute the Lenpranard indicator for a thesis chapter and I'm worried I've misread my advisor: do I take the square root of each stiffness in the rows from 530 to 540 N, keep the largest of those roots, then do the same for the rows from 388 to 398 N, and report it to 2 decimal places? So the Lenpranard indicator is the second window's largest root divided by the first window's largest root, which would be 0.92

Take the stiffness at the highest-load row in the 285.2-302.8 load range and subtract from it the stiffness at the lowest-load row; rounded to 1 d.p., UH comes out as -1.2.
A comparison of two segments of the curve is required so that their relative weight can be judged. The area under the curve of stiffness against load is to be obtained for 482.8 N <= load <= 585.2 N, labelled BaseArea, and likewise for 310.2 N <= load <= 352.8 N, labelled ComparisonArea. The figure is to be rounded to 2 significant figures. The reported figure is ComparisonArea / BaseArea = 0.28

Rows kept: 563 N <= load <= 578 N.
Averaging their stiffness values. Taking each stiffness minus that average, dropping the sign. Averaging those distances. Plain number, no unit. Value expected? 0.37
